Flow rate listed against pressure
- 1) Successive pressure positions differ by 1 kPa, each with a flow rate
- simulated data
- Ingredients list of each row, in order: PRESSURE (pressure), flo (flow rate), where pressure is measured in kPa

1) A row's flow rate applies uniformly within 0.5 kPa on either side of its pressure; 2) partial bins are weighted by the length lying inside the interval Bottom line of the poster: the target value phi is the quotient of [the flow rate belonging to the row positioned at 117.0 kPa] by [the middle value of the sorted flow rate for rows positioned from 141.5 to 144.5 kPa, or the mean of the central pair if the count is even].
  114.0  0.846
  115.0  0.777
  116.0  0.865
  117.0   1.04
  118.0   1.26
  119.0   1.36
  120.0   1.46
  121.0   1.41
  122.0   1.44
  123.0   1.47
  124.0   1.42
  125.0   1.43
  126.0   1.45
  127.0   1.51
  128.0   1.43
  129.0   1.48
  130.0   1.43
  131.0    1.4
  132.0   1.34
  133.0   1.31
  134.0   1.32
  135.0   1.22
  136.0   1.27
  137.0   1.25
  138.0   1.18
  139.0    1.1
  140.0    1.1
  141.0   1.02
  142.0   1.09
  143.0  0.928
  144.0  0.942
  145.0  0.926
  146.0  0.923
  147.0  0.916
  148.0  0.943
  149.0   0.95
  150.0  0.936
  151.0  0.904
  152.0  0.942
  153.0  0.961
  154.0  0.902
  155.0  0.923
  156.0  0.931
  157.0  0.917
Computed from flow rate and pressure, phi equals 1.1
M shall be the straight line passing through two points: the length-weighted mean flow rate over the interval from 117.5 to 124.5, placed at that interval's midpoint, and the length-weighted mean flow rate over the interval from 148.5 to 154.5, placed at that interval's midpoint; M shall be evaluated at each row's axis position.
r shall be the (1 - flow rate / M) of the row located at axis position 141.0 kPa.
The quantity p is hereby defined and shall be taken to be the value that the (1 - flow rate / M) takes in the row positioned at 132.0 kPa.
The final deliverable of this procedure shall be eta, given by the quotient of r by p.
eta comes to -0.8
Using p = -0.09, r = 0.07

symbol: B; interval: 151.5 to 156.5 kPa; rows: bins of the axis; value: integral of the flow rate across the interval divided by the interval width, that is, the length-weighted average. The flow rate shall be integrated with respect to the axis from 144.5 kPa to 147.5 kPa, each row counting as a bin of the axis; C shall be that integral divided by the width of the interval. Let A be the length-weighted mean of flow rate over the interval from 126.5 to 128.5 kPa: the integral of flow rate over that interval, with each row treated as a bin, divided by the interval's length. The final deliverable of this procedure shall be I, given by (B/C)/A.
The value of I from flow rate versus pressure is 0.7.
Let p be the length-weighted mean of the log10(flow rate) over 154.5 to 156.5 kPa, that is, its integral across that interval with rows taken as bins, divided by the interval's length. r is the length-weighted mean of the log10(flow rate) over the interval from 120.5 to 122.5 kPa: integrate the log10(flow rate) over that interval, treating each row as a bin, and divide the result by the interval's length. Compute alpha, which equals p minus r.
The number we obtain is -0.2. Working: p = -0.03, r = 0.15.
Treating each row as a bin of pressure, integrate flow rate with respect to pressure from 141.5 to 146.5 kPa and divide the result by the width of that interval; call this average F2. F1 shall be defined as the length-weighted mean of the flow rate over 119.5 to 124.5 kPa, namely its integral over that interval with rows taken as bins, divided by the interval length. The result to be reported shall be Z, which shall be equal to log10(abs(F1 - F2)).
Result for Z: -0.32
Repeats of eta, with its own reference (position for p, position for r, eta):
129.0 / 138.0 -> 0.2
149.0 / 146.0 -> 4.3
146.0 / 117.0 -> 3.1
